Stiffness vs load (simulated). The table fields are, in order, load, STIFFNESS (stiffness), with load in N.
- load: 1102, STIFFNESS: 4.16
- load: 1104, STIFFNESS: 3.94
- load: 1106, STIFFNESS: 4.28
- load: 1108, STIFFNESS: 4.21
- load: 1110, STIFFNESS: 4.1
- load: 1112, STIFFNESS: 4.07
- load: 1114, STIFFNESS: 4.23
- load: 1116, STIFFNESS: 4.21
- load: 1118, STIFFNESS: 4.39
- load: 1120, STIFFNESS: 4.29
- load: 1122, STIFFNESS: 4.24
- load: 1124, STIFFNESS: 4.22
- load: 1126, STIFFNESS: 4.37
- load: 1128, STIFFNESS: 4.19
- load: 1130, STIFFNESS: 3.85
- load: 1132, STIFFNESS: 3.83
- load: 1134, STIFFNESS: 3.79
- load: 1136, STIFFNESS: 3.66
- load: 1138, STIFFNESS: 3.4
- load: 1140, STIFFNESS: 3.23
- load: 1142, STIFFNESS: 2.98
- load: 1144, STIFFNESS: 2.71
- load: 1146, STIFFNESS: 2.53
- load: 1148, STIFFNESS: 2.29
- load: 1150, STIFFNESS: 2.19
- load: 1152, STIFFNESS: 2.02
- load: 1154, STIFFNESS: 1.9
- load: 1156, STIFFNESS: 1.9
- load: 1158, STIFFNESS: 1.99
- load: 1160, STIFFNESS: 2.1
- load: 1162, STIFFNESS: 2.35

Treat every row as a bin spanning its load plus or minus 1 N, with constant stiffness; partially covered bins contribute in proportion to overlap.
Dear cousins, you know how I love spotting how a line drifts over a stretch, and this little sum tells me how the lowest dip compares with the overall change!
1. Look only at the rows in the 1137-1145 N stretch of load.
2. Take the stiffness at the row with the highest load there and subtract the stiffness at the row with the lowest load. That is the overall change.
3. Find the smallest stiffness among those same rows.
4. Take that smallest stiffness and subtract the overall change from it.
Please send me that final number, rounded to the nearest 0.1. 3.4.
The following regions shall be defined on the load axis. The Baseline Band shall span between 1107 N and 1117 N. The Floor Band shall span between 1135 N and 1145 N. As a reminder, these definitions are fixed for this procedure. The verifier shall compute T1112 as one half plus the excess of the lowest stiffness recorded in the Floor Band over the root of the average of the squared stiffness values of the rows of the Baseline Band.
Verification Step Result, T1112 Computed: -1.0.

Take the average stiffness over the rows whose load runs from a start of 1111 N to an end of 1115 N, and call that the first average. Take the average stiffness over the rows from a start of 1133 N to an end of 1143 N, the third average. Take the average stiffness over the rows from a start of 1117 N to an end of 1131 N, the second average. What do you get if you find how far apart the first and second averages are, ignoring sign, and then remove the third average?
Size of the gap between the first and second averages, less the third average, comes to -3.34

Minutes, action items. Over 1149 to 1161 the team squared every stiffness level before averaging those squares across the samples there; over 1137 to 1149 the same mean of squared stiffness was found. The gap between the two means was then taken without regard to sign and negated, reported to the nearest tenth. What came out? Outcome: -4.2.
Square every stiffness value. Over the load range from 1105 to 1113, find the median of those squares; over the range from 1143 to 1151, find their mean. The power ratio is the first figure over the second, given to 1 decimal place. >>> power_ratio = 2.9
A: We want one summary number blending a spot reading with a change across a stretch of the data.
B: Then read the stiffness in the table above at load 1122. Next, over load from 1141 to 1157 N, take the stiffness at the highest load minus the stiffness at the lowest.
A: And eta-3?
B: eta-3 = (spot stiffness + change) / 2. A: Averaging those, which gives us 1.58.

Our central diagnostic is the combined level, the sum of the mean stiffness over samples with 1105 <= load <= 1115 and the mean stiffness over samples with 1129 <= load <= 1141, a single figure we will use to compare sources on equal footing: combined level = 7.8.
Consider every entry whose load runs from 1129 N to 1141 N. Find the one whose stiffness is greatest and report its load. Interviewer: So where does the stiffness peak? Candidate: 1130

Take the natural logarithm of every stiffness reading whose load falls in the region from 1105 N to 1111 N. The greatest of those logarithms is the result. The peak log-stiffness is 1.45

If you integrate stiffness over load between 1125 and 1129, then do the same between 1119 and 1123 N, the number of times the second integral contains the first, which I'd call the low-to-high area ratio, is 1.0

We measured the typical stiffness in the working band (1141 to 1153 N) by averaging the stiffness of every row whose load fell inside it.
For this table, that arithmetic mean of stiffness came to 2.5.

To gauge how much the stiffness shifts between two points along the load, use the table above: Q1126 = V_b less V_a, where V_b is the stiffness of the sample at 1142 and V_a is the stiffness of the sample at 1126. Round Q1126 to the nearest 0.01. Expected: -1.39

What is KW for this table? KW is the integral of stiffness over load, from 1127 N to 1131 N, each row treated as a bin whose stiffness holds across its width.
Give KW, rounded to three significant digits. 16.1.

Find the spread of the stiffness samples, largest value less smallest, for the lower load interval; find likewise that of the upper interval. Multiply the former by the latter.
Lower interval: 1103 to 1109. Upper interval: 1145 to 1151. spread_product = 0.12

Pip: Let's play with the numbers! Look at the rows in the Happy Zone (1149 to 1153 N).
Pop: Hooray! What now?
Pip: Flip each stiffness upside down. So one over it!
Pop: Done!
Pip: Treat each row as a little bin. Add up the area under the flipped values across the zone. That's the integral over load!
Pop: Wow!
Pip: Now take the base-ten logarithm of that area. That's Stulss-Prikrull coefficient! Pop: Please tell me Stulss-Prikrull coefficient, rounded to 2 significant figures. 0.28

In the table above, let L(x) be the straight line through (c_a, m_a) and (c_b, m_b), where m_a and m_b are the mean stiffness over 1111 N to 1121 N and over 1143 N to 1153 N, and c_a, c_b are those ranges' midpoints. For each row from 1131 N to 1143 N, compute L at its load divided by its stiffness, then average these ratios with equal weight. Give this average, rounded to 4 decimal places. 0.8628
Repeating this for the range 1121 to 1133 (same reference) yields 0.8718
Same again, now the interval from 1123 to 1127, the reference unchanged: 0.8635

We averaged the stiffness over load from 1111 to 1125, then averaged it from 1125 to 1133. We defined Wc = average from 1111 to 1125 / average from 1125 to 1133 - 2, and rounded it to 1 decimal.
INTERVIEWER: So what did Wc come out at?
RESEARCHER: -1.0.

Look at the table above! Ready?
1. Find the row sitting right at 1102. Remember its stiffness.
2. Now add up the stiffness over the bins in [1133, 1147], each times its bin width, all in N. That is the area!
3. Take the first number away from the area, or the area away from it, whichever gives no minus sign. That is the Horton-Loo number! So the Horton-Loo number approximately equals 40.4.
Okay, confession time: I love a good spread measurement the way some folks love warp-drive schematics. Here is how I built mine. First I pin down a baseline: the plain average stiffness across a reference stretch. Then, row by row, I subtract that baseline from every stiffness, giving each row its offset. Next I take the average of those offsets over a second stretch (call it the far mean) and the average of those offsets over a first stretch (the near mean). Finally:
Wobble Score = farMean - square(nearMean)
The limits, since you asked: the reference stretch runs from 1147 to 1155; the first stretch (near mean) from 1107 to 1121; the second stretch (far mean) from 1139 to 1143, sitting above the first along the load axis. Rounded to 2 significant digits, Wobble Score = -3.5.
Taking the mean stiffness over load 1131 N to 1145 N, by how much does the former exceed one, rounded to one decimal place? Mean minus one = 2.4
